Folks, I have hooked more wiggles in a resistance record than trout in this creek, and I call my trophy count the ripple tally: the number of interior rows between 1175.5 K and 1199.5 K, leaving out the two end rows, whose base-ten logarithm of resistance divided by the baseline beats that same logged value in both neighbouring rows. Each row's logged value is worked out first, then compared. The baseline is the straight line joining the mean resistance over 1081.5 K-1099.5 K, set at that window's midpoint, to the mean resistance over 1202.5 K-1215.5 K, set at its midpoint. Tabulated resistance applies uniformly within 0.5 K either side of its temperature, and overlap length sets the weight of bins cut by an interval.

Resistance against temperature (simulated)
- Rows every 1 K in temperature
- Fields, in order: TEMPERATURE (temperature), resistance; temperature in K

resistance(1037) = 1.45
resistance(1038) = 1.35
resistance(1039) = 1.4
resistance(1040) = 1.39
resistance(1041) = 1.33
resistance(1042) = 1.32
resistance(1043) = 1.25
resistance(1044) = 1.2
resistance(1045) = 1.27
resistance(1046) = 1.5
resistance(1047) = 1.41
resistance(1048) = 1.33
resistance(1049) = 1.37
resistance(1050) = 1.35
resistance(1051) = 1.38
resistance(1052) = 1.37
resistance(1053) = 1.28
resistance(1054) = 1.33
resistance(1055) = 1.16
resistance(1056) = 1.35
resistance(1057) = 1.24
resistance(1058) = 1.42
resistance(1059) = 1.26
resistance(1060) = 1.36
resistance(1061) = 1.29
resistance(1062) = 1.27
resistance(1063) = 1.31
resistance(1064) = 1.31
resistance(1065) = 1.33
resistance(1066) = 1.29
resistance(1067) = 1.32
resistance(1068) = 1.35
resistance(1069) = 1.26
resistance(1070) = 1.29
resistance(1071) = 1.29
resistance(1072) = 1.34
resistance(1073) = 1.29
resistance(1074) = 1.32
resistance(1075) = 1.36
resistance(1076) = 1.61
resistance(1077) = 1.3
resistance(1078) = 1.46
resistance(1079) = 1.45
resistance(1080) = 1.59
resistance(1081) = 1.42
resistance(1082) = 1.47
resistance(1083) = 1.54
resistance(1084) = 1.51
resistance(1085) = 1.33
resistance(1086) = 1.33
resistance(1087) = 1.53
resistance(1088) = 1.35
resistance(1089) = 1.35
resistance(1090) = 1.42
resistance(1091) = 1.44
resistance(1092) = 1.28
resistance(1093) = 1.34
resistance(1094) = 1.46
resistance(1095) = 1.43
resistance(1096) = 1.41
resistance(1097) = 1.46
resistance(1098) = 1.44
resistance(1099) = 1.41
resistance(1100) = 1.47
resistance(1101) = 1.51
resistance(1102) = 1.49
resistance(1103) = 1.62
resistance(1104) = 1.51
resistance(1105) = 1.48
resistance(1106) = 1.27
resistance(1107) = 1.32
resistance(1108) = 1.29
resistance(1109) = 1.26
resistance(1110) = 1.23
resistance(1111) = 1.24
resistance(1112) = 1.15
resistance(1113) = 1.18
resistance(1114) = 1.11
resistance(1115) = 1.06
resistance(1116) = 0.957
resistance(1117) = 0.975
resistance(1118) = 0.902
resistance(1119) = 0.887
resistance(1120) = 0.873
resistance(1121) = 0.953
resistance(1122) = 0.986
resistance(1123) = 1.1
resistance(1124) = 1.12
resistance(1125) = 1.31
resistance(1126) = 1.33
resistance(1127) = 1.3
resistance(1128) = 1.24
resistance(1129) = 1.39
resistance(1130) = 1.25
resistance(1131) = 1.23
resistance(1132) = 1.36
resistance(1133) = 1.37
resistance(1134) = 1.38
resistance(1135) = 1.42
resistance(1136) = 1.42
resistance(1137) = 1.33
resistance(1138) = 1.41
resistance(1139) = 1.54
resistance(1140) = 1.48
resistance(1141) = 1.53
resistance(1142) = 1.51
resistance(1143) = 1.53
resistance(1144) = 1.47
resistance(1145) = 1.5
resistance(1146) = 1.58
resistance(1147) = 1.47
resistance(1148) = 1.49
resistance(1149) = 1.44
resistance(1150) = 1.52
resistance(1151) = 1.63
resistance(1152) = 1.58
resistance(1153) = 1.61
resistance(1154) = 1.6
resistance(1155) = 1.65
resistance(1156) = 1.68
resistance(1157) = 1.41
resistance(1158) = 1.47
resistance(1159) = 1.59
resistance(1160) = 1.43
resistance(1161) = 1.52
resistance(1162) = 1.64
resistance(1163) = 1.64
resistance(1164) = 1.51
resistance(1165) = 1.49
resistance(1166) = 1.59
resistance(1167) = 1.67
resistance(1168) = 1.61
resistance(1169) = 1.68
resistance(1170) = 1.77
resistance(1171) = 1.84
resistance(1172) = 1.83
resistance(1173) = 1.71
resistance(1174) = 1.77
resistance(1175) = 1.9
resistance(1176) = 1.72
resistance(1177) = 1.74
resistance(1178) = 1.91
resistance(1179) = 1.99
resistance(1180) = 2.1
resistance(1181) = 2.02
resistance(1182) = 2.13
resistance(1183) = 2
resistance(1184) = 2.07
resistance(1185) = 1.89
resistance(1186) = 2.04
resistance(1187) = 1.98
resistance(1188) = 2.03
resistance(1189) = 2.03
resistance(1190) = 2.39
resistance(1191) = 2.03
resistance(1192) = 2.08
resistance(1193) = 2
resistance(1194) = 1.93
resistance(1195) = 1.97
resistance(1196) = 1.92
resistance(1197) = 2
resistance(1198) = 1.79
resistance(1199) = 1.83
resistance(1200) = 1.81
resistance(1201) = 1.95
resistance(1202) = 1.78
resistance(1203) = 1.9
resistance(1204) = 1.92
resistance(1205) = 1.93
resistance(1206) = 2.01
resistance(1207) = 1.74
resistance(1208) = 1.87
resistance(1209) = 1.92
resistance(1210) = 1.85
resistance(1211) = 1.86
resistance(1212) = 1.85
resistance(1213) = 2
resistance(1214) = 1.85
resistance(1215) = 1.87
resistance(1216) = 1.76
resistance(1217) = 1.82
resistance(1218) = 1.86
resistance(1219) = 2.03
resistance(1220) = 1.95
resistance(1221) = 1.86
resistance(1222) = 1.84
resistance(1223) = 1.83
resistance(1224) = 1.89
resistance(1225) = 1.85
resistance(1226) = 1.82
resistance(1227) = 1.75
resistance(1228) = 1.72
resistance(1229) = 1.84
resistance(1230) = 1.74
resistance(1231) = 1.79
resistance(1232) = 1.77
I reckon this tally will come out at 9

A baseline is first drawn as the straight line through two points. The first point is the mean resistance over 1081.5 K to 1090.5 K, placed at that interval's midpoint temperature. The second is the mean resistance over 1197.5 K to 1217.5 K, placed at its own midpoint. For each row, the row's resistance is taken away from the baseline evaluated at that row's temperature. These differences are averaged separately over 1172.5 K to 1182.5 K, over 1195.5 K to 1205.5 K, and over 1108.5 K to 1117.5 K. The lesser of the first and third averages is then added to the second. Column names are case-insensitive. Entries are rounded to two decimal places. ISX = -0.18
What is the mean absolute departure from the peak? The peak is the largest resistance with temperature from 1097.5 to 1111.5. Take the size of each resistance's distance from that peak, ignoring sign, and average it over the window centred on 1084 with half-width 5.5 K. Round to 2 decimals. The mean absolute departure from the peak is 0.18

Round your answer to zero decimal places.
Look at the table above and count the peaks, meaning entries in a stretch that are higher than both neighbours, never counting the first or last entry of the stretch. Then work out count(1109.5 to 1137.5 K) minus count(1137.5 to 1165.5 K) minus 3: -7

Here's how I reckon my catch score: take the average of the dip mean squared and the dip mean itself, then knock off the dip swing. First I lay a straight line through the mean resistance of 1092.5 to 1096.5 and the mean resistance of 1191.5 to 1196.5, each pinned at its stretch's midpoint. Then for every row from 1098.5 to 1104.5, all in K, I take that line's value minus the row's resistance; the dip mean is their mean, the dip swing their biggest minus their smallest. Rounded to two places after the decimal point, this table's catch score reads -0.21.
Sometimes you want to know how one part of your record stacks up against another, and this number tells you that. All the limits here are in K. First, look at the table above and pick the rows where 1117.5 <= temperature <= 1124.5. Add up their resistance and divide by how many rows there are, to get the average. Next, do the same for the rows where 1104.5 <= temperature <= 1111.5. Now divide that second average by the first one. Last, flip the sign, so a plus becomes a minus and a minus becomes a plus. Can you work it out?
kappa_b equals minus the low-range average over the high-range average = -1.3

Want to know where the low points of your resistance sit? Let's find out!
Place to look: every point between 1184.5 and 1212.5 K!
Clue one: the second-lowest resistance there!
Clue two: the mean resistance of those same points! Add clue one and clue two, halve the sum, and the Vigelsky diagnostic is 1.86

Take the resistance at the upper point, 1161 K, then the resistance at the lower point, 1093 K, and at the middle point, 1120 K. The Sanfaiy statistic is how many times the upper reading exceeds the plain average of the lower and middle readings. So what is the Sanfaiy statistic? 1.37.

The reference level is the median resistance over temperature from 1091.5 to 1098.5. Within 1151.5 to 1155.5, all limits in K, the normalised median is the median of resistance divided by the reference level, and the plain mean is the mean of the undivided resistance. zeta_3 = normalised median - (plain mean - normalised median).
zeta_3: 0.63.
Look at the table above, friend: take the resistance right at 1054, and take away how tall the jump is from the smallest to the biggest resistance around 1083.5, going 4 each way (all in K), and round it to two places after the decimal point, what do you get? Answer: 1.07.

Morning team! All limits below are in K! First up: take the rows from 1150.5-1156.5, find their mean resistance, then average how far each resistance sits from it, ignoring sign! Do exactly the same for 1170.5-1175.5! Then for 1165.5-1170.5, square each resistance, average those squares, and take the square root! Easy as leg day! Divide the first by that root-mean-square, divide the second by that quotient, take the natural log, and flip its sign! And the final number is -1.2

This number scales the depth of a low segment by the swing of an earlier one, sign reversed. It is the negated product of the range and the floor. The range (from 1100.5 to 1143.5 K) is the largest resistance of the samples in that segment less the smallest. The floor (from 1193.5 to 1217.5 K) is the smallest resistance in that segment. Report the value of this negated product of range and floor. -1.30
